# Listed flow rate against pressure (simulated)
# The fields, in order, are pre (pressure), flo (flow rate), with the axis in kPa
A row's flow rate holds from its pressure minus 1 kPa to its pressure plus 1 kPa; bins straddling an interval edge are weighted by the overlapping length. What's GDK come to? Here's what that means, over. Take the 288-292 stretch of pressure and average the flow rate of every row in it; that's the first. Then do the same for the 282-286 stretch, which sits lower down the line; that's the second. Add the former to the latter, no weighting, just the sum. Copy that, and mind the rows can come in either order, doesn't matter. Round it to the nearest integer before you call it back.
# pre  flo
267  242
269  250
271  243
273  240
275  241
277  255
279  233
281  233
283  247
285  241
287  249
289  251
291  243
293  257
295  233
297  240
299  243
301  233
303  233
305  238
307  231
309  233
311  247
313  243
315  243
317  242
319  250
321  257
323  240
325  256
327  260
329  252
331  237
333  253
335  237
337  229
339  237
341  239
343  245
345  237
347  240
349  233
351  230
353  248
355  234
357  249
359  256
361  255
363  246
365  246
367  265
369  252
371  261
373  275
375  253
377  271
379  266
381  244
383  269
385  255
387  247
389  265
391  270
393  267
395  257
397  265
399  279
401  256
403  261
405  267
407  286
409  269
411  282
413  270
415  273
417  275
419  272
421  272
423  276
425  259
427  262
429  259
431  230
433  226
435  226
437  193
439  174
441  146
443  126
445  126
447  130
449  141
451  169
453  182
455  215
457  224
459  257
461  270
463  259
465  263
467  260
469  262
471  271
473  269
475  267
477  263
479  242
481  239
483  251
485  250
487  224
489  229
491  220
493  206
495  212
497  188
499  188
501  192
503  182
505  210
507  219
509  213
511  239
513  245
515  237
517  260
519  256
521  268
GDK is 491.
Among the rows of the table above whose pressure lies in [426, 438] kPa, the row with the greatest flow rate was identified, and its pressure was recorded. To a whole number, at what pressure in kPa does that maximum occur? 427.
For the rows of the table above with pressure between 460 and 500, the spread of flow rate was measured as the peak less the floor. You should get 83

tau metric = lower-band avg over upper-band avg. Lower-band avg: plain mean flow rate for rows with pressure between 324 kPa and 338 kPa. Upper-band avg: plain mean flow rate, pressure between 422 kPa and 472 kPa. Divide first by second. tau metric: 1.14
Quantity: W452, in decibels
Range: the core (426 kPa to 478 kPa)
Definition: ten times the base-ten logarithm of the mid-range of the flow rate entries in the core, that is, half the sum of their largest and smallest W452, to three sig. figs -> 23.0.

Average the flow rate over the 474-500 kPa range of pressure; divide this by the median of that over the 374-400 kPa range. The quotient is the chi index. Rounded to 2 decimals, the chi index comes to 0.86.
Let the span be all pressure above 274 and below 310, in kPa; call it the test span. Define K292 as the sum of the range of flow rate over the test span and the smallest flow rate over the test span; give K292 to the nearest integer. 257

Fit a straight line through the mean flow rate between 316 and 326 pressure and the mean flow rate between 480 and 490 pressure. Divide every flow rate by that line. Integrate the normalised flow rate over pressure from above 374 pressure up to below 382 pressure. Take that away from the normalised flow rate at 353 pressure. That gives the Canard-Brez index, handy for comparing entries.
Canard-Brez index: -7.42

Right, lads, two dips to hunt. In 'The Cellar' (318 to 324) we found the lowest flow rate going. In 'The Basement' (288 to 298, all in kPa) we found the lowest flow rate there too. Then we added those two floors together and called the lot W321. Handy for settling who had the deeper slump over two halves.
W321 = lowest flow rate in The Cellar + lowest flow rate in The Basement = 473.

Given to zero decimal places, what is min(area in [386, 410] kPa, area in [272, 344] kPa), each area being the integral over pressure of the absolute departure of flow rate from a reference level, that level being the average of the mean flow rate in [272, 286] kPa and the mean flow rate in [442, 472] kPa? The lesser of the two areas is 957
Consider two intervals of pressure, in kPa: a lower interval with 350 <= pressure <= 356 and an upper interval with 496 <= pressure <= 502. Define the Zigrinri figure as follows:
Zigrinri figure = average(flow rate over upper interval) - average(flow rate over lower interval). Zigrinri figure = -48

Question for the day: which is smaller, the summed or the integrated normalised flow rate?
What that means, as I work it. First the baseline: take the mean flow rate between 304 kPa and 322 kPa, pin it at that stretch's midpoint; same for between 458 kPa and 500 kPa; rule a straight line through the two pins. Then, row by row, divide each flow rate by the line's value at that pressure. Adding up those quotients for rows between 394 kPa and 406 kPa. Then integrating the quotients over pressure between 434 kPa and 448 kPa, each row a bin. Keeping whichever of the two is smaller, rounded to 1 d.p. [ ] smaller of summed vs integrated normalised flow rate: 6.5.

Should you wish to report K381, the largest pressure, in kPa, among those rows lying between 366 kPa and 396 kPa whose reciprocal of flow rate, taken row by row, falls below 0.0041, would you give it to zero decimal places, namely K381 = 395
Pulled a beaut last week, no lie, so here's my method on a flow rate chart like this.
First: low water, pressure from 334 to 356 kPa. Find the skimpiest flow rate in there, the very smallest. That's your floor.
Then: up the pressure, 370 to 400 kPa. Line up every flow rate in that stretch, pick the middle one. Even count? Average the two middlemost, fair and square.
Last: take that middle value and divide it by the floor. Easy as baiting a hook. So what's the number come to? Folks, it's 1.16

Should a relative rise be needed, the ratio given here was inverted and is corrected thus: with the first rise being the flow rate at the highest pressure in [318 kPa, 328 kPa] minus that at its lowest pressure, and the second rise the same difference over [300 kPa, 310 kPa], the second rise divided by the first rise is 0.0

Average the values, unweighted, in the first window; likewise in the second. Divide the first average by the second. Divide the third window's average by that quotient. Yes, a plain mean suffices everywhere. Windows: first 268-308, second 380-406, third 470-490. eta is 271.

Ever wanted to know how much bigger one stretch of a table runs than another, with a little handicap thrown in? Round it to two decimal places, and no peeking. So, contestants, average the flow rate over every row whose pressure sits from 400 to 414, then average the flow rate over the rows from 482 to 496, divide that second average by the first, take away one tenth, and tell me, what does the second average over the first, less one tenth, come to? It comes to 0.74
